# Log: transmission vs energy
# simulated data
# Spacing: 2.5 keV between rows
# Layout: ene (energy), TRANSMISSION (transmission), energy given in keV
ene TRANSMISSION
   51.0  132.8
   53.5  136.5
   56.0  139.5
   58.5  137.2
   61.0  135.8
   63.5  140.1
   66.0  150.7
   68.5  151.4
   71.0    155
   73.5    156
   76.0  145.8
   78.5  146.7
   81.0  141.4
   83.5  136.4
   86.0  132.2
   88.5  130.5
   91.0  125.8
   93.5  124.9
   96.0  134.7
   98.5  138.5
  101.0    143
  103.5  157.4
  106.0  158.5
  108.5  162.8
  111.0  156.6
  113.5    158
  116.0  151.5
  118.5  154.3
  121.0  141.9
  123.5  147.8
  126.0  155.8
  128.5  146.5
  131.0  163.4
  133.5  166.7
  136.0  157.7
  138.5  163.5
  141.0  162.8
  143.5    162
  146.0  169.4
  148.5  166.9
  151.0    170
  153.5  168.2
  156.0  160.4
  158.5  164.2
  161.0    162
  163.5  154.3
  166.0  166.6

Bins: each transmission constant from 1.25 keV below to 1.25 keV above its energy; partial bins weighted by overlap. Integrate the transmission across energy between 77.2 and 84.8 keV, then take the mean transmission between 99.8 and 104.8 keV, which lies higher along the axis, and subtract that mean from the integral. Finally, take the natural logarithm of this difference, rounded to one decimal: 6.8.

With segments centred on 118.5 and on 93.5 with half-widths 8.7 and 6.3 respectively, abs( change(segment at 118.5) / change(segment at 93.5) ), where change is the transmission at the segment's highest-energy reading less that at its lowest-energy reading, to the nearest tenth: 0.1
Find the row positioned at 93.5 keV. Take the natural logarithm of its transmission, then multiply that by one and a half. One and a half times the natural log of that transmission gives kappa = 7.24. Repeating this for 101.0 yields 7.44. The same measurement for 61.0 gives 7.37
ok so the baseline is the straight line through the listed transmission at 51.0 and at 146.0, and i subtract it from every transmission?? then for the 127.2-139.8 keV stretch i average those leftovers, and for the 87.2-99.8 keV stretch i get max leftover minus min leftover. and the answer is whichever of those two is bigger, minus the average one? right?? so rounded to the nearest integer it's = 17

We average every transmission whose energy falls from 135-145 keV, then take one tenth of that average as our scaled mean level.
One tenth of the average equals 16.2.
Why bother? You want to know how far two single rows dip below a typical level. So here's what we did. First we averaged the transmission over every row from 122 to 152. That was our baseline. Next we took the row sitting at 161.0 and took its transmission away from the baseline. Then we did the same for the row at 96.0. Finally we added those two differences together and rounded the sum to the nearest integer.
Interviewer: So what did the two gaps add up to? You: 25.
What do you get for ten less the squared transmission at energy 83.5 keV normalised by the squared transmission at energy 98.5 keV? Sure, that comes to 9.03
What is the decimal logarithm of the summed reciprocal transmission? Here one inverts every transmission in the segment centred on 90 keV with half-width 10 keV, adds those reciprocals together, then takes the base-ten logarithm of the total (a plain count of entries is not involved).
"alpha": -1.2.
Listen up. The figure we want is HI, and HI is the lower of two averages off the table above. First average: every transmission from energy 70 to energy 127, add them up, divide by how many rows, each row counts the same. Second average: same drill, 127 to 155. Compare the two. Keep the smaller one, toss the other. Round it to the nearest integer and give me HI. 146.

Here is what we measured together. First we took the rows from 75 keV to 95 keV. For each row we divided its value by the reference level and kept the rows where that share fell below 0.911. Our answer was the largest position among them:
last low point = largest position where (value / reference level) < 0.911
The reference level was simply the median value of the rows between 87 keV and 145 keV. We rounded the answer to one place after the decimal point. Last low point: 93.5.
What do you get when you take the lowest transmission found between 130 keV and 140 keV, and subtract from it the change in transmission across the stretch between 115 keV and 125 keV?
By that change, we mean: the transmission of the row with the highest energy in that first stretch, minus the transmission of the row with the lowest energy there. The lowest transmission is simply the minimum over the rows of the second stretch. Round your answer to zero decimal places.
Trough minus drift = 161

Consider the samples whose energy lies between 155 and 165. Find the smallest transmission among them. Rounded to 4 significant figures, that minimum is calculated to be 154.3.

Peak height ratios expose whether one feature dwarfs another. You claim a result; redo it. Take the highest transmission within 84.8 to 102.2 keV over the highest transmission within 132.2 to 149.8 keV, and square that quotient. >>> 0.71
